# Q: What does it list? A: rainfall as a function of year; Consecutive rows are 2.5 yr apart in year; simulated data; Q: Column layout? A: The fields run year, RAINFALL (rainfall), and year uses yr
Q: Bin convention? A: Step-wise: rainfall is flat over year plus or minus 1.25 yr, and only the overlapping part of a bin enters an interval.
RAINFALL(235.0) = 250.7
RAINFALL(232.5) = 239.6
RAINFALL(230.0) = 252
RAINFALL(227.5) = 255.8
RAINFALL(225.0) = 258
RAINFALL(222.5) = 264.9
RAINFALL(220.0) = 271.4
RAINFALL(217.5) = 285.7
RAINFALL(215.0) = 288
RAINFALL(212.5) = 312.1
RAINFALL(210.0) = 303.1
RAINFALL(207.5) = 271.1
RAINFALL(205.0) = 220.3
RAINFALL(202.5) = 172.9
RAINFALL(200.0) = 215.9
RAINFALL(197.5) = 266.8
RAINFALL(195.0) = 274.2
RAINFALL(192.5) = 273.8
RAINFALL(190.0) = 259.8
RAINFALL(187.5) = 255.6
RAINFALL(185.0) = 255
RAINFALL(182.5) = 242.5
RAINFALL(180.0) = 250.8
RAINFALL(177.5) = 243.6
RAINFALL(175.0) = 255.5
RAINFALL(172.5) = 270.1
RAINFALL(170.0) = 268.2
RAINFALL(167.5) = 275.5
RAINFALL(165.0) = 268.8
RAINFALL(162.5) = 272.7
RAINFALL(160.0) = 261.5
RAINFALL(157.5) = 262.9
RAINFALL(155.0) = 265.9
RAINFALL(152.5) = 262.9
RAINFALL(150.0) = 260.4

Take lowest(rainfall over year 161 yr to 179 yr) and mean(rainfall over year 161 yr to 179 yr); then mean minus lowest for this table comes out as 21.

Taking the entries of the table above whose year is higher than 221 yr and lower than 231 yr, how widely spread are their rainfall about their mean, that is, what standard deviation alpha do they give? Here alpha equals 5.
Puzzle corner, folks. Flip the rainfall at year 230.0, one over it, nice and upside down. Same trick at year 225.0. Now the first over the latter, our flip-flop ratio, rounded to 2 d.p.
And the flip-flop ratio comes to 1.02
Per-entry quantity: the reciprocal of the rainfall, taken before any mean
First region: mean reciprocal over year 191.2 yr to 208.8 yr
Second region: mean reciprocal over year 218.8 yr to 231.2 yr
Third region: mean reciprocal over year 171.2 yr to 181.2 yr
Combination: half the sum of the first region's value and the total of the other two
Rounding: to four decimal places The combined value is 0.0060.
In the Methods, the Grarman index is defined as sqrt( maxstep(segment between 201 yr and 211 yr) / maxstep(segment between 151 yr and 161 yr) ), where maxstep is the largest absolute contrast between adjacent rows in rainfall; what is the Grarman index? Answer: 4.12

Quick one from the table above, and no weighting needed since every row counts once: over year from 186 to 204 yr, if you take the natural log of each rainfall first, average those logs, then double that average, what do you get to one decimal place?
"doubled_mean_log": 11.0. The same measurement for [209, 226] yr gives 11.3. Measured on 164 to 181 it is 11.1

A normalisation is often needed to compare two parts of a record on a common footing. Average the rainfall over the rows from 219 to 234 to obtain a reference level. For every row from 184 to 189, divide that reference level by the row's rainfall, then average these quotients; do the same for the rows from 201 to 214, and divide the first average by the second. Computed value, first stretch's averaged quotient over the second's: 0.95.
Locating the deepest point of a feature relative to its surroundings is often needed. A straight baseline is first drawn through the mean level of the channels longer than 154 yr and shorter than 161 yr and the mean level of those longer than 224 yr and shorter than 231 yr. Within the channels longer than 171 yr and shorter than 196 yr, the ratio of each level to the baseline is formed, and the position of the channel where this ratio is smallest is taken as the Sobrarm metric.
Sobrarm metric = 182.5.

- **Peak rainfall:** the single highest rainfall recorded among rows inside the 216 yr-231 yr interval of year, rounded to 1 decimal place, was 285.7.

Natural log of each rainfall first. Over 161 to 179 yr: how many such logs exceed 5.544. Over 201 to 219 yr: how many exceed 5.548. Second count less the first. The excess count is 0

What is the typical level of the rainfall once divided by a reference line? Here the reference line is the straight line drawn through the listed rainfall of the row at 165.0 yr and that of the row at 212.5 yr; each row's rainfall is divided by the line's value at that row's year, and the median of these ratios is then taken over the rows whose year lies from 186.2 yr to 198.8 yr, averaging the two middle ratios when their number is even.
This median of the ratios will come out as 0.89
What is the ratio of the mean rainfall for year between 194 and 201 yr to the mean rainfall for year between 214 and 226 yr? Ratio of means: 0.92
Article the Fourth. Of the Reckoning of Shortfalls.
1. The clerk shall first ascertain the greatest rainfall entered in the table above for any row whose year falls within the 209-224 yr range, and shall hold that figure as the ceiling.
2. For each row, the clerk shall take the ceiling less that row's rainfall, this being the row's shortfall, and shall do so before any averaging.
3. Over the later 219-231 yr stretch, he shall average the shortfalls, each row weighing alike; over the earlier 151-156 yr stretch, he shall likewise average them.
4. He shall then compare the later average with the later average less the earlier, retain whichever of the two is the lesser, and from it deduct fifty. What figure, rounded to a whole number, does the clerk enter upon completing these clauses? -46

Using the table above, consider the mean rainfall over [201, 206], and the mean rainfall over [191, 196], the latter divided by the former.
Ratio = 1.39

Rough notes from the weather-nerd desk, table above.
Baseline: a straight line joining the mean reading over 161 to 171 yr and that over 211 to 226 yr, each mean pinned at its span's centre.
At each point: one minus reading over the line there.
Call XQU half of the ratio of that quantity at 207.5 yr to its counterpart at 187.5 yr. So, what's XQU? 0.2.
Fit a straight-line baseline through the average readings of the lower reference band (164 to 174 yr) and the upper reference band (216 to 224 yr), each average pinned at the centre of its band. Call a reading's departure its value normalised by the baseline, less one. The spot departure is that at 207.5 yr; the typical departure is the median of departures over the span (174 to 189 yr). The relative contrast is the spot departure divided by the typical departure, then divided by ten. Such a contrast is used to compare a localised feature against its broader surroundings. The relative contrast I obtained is 0.0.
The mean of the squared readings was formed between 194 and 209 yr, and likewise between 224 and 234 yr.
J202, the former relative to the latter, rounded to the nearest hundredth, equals 0.91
